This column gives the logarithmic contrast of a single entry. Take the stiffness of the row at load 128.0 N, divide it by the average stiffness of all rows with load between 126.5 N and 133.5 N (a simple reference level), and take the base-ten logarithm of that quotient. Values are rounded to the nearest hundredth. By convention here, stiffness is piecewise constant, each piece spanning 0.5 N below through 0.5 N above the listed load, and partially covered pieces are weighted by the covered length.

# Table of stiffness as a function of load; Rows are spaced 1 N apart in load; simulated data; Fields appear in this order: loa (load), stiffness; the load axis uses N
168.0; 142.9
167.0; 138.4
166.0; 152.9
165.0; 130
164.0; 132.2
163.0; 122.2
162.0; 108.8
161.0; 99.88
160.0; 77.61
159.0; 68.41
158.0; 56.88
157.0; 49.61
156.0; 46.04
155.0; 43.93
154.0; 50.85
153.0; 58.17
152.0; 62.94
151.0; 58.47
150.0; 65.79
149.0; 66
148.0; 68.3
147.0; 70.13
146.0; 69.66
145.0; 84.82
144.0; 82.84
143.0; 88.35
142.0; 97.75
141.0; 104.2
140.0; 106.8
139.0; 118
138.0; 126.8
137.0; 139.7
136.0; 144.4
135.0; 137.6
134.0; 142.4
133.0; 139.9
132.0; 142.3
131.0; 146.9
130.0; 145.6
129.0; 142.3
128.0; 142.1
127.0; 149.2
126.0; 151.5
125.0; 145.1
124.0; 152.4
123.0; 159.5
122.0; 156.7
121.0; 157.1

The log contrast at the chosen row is -0.01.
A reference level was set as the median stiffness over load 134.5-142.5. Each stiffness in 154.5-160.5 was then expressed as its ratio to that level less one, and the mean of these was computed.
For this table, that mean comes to -0.53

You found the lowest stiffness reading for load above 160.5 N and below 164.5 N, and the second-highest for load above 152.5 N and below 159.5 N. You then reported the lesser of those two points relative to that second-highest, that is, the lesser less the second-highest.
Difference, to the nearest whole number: 0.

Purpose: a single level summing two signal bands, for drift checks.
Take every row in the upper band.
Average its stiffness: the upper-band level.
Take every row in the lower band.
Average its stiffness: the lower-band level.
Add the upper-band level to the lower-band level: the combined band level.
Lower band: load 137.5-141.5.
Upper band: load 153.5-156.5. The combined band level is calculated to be 161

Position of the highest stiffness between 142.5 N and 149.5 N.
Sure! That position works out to 143.0 N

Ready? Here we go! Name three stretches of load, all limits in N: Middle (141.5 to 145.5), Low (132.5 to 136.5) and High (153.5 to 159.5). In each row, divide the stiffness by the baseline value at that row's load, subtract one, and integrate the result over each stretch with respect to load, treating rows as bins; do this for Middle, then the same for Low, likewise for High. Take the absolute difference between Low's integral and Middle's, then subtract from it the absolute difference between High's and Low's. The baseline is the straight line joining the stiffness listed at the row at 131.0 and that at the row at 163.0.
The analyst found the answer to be -2.1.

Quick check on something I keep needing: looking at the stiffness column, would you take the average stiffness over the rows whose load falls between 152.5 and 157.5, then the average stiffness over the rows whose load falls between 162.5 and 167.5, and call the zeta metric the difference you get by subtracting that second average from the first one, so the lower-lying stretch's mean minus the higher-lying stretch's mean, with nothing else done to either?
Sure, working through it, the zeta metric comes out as -85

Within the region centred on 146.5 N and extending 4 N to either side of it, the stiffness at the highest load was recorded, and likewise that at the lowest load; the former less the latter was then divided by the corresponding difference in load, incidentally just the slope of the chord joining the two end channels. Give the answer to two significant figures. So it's -3.2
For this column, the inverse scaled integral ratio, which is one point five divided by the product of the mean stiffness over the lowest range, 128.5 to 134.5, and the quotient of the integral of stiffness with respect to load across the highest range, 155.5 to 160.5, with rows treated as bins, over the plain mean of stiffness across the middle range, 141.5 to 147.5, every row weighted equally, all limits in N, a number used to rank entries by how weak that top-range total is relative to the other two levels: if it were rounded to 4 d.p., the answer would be 0.0029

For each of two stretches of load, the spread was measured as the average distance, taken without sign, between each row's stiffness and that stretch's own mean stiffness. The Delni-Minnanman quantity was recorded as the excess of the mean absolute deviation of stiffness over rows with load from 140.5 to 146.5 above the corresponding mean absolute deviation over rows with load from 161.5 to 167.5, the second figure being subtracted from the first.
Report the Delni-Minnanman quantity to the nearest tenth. -1.6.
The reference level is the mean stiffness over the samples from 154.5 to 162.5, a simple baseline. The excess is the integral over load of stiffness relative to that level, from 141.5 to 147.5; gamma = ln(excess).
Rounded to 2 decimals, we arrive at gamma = 4.38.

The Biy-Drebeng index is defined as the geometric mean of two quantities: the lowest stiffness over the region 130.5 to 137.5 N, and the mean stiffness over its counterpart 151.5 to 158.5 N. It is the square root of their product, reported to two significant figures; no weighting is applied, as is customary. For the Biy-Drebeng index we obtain 85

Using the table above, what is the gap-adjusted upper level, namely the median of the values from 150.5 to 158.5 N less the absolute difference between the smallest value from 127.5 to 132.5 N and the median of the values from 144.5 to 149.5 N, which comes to -19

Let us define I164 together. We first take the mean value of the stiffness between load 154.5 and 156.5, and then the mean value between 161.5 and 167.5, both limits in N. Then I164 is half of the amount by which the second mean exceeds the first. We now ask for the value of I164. 43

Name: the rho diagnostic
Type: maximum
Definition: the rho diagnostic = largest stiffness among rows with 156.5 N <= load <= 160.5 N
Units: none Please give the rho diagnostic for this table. 77.61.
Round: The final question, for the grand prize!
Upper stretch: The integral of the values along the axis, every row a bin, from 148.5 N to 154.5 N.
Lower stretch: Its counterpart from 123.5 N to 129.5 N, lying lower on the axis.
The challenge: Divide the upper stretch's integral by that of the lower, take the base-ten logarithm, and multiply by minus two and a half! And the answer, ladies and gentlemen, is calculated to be 1.0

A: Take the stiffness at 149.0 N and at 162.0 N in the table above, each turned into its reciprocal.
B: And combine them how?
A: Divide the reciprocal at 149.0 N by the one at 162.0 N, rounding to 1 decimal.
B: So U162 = 1.6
